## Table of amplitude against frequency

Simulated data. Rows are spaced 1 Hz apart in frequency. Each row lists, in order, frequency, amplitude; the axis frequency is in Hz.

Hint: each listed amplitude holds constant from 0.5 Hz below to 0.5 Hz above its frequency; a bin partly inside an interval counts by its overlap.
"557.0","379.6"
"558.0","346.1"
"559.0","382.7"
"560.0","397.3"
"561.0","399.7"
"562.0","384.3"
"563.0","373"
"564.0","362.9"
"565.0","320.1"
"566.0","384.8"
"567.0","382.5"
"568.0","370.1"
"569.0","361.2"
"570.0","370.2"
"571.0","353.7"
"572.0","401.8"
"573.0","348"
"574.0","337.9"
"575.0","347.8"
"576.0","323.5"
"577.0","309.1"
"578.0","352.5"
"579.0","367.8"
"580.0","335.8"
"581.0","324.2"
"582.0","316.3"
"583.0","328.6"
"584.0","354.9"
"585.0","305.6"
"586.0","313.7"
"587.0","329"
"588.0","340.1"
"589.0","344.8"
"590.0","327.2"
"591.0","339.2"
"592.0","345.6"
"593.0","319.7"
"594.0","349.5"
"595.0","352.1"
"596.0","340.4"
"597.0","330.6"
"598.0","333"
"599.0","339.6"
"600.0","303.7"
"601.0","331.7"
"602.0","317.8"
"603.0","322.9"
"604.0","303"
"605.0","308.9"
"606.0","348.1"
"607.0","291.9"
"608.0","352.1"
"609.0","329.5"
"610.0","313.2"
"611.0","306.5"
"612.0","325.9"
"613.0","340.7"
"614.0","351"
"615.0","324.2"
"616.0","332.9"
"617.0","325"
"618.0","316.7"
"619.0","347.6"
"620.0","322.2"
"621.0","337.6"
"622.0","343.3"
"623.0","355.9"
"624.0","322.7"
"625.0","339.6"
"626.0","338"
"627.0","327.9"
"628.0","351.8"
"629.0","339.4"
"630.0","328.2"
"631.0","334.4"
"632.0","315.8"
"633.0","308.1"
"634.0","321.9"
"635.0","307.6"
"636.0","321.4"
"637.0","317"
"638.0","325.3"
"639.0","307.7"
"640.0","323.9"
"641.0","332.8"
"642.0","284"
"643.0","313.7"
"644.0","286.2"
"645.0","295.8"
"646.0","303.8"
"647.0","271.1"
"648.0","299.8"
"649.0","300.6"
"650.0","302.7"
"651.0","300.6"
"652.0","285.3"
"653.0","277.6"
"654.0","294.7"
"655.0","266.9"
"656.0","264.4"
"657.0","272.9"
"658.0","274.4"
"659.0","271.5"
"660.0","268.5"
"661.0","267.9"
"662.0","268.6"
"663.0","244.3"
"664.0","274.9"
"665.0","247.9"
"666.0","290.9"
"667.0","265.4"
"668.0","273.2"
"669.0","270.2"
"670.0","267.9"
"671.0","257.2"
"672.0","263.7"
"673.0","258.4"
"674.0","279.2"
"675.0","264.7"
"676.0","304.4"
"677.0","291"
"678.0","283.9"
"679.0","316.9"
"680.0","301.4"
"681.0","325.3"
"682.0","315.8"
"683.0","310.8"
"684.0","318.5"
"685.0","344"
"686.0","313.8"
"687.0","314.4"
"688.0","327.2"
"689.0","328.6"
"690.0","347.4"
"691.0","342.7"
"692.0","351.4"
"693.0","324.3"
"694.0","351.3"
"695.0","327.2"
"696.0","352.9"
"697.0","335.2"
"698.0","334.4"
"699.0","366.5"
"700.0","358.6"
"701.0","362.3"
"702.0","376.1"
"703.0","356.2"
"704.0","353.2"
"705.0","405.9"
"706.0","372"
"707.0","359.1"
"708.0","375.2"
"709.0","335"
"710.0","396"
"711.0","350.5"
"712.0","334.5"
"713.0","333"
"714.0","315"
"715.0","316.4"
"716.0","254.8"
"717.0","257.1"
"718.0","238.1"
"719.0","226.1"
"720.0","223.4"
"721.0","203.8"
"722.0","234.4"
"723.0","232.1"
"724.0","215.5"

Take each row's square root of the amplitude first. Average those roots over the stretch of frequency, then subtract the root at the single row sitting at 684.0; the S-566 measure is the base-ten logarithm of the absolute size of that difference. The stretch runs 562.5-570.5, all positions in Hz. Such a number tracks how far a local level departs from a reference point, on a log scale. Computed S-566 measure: 0.10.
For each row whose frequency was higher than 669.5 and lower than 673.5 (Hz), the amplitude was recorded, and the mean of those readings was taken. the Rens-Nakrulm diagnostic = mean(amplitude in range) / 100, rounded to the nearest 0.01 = 2.62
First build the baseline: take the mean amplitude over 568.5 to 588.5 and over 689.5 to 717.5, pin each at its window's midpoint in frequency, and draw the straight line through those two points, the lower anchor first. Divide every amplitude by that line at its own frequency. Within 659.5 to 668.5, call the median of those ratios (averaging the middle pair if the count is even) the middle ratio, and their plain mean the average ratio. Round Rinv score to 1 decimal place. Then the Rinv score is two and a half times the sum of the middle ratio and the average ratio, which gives 3.9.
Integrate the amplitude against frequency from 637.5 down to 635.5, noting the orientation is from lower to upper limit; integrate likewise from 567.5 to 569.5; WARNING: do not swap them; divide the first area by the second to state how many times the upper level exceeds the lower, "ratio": 0.87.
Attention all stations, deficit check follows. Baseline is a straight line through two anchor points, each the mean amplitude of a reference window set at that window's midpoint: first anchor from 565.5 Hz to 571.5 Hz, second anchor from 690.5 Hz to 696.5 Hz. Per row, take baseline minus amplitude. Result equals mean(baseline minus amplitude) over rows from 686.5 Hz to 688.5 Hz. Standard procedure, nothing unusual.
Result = 22.2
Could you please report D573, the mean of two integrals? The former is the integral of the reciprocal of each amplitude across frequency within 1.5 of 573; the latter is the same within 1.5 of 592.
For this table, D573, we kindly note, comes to 0.0086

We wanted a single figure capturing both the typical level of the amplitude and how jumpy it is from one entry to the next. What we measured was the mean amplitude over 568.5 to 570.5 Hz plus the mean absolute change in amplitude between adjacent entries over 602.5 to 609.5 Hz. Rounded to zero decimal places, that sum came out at 400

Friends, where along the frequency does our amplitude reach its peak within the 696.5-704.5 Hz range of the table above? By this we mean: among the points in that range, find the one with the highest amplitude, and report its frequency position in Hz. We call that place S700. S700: 702.0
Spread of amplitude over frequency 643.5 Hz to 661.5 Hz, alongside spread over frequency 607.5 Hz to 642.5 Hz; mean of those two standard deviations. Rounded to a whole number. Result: 15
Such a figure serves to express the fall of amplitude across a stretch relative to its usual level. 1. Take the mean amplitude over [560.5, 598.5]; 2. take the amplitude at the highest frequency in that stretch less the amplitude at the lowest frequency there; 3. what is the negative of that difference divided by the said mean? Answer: 0.19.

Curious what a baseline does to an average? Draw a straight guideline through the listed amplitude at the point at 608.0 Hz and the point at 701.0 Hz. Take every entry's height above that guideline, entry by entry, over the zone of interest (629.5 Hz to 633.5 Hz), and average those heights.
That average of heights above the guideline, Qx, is -33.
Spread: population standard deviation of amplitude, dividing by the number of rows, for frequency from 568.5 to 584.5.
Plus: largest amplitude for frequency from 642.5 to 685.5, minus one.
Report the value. 366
